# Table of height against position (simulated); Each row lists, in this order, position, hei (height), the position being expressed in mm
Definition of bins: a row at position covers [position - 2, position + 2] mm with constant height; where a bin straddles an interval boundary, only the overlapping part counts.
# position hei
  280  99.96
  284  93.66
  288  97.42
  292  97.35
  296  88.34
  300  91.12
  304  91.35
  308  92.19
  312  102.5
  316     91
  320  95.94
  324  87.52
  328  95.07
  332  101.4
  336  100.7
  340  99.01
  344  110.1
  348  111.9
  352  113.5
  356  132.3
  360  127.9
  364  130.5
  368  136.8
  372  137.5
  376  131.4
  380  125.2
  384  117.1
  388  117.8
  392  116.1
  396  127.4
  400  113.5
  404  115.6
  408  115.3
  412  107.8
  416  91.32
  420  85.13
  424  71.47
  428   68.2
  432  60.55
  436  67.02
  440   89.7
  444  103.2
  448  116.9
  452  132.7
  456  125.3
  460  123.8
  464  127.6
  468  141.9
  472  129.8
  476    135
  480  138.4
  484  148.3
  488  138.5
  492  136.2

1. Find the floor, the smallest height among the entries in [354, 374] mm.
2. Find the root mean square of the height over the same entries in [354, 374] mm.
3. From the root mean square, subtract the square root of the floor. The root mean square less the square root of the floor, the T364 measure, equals 122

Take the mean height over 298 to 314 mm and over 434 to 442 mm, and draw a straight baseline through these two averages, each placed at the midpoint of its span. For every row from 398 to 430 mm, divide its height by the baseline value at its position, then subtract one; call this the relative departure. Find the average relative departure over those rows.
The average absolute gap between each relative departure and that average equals 0.20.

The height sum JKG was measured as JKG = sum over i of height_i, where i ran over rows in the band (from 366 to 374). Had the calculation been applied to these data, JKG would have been 274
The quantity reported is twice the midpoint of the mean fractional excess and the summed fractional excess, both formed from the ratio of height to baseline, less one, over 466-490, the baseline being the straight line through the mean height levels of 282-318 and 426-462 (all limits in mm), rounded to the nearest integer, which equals 3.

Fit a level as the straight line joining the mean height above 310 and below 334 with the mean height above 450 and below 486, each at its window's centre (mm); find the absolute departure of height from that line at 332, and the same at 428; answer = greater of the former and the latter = 55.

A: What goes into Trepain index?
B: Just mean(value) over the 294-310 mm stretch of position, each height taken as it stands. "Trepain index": 91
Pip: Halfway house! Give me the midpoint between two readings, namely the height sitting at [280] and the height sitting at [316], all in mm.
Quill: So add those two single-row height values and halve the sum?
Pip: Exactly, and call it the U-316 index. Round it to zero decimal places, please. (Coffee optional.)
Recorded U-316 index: 95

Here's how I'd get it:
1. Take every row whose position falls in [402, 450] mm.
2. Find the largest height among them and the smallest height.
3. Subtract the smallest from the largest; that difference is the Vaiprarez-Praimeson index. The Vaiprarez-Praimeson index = 56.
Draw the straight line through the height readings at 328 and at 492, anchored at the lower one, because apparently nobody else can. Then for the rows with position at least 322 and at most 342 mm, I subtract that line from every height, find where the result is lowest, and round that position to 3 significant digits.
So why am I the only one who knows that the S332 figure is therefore 324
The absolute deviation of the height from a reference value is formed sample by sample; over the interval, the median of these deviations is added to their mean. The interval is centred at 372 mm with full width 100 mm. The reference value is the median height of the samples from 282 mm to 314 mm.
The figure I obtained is 44.5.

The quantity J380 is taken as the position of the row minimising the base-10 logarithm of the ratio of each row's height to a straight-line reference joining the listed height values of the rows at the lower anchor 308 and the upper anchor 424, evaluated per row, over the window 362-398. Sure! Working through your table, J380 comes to 384 mm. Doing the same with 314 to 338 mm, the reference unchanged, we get 324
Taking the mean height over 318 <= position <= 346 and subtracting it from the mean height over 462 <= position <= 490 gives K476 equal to 39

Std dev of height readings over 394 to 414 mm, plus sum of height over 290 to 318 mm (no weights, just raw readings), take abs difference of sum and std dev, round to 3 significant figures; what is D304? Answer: 647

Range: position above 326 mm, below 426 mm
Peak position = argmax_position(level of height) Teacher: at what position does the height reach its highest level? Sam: 372 mm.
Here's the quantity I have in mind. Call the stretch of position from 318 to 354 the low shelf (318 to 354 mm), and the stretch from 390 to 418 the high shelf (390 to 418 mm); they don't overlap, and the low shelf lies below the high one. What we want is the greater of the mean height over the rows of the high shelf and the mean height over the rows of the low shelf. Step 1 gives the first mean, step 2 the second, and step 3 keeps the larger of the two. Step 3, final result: 112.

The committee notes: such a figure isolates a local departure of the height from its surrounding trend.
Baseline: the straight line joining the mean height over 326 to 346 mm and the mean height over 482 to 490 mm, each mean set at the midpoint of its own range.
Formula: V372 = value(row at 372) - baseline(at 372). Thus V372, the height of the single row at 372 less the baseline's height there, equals 26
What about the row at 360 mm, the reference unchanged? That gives 20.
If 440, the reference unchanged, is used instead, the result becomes -41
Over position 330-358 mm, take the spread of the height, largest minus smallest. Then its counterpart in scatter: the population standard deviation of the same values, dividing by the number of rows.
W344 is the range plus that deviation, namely 44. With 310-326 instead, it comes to 21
